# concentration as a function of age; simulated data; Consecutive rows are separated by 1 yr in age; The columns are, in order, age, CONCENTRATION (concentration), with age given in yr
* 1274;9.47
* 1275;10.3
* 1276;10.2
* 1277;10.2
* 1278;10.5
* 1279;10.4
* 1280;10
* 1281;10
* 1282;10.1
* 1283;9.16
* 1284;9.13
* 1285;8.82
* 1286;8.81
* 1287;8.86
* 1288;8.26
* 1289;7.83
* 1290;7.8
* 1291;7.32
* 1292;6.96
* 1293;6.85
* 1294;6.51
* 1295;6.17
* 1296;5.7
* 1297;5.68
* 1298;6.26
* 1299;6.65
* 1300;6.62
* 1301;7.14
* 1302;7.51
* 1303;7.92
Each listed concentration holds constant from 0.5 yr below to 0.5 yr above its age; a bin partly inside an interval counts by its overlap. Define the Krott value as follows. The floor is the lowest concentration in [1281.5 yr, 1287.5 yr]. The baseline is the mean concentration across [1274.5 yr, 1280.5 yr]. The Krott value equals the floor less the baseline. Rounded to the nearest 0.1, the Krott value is -1.5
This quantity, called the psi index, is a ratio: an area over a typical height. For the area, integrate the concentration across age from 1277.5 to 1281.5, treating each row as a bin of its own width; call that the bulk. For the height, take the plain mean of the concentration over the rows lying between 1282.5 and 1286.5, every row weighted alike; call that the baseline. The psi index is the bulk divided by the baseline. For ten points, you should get 4.6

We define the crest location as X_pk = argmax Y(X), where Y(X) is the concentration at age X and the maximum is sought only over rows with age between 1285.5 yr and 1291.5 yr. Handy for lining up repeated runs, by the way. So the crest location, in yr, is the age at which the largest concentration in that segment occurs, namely 1287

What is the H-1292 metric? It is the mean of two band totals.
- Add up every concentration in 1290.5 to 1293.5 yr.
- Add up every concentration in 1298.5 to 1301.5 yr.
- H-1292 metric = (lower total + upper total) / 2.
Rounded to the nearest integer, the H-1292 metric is 21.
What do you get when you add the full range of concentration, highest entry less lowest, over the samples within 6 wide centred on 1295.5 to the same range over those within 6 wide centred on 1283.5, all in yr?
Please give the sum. 2.46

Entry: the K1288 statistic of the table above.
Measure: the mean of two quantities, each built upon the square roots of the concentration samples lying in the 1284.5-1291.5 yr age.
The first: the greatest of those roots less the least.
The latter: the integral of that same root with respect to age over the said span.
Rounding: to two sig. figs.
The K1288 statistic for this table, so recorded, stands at 10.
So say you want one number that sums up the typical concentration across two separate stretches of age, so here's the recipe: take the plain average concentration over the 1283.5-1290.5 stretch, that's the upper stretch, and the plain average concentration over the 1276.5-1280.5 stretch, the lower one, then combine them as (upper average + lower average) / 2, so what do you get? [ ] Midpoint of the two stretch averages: 9.4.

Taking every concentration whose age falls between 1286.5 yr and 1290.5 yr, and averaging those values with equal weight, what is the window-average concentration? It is 8.2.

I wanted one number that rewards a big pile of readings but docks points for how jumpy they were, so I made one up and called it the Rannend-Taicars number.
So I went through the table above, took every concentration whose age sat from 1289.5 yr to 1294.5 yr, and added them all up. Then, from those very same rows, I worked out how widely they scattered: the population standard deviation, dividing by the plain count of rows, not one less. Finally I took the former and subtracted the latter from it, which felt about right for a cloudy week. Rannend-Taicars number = 35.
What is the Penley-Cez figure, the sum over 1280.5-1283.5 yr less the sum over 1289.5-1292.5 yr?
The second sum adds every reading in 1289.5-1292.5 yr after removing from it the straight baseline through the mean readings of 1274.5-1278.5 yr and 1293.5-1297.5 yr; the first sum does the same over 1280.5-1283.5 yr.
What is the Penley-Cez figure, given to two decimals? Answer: 1.09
